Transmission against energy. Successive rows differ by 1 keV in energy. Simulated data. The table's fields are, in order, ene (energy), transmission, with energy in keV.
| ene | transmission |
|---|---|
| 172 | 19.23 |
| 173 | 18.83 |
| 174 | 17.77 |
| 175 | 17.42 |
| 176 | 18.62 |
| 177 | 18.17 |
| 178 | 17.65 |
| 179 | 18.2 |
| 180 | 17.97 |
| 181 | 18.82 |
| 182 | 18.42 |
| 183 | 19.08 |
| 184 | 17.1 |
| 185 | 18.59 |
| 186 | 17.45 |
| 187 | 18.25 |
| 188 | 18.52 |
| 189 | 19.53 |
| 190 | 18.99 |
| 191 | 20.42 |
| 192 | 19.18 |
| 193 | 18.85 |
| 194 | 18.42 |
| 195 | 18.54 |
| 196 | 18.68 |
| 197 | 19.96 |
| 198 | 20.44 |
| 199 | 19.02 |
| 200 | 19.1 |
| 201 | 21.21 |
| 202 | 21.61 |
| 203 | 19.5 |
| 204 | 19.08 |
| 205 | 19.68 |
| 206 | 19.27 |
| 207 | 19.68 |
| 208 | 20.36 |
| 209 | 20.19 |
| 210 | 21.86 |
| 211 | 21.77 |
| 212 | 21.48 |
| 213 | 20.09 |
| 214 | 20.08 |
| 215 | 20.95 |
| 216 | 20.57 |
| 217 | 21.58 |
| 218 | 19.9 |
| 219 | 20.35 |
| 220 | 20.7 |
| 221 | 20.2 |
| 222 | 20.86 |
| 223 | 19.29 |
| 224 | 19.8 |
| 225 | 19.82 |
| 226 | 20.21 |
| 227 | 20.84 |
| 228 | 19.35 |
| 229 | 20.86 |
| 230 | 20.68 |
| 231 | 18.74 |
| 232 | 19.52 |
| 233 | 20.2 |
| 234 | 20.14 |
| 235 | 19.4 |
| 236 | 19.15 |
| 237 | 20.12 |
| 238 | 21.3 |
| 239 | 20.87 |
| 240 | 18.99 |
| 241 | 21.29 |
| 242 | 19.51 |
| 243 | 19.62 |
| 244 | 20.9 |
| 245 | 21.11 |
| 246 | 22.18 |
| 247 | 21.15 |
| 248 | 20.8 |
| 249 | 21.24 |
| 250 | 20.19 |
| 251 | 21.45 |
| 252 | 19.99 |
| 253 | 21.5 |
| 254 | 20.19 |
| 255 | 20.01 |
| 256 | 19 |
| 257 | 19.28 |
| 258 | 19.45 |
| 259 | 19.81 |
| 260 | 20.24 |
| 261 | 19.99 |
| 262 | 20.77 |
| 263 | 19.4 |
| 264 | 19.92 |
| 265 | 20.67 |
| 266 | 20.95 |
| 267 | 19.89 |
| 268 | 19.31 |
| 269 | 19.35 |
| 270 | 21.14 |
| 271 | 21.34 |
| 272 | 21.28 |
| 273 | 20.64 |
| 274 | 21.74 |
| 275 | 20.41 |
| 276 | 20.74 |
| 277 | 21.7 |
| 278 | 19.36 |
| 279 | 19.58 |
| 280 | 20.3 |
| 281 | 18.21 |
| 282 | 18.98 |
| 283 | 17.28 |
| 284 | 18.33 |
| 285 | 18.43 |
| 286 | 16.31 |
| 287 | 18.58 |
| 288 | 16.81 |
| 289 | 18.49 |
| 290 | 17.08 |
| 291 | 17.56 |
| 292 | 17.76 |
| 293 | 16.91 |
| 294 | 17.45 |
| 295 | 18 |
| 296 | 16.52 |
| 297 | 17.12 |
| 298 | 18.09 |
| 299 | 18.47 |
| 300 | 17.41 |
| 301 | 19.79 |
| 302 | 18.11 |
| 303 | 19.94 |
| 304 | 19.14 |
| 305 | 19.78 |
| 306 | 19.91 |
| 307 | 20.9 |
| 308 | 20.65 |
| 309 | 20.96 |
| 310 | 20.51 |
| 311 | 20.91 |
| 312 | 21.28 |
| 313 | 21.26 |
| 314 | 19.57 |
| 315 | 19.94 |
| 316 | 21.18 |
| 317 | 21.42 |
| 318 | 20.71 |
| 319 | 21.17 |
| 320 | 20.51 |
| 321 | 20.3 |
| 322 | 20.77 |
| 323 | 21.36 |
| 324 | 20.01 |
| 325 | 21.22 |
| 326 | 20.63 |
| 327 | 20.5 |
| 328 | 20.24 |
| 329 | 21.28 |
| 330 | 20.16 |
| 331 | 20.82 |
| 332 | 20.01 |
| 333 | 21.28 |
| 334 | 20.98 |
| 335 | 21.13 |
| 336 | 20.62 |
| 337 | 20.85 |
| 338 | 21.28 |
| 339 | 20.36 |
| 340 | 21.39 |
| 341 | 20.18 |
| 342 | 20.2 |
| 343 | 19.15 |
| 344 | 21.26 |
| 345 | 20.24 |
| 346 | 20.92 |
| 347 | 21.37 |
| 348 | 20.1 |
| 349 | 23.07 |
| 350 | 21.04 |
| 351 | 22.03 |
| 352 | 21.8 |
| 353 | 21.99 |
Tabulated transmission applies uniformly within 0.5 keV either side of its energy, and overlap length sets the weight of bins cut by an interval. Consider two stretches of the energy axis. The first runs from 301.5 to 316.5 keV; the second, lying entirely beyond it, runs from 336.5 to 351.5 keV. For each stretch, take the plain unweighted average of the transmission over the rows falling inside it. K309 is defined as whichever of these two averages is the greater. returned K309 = 20.9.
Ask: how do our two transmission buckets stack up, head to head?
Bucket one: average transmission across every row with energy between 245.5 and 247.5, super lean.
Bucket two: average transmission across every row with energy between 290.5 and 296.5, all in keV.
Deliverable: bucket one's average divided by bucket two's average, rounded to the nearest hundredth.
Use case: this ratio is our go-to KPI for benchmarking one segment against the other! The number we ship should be 1.25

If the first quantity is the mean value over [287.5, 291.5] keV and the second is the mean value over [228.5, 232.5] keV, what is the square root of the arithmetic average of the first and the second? 4.33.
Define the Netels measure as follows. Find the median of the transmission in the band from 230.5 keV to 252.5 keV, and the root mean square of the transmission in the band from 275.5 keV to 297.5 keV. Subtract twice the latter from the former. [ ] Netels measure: -16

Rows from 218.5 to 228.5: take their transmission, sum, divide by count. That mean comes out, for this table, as 20.1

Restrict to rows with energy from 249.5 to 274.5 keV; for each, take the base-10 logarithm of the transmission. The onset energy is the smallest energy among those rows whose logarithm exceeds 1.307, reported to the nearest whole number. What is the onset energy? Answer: 251 keV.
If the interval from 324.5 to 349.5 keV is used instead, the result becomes 325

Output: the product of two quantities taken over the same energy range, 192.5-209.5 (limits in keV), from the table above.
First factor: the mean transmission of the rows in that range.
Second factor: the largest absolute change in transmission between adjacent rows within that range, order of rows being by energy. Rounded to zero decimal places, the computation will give 41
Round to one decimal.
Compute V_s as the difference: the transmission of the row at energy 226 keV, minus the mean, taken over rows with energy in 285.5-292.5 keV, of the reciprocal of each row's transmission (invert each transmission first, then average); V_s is 20.2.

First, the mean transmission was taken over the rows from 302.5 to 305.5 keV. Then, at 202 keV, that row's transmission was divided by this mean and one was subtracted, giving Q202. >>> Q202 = 0.10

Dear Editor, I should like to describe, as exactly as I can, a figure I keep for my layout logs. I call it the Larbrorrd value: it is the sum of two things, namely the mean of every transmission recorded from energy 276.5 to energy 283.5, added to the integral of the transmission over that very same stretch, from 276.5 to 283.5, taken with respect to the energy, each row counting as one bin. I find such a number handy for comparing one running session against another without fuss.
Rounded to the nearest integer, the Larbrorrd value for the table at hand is 155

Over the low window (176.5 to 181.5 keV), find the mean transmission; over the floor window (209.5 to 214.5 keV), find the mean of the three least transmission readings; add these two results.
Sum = 38.7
